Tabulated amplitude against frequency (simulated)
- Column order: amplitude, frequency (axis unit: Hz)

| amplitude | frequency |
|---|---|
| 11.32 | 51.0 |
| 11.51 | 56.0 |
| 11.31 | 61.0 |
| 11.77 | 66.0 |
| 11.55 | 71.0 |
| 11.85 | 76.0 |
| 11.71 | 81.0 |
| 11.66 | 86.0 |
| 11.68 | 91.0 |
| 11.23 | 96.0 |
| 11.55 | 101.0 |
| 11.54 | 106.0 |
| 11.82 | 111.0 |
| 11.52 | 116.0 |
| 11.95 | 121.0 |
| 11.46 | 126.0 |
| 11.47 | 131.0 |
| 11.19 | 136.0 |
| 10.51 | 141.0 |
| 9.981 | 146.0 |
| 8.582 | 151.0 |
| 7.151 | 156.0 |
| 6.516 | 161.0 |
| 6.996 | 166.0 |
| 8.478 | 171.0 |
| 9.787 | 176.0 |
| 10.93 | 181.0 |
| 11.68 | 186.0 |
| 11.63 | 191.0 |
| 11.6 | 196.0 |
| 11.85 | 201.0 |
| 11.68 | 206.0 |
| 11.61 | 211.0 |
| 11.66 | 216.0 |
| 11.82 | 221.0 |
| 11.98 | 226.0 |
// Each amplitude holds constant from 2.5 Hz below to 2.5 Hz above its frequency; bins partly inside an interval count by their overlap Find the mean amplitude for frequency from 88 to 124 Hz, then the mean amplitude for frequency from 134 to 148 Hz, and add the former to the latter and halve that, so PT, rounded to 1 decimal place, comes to 11.1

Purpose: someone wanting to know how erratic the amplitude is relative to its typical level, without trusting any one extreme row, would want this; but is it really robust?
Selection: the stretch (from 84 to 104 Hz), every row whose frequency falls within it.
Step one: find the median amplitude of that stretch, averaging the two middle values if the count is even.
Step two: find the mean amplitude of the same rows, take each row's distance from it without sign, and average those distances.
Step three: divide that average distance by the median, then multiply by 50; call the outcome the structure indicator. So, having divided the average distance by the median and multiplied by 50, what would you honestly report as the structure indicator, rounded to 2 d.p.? 0.65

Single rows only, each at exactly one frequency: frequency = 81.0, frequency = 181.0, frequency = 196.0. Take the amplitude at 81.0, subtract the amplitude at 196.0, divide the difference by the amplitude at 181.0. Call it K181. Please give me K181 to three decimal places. 0.010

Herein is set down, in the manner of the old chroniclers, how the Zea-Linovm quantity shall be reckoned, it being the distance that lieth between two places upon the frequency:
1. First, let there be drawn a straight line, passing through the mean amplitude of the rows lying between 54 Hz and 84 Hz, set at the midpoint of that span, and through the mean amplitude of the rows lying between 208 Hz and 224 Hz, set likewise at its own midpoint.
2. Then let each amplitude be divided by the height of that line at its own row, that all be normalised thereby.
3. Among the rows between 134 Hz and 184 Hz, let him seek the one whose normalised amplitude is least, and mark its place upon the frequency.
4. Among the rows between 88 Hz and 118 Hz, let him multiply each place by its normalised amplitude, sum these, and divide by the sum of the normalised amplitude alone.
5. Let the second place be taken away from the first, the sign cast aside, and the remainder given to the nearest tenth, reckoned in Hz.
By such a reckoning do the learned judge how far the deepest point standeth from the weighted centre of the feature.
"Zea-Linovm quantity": 57.5 Hz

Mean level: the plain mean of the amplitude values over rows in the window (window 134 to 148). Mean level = 10.6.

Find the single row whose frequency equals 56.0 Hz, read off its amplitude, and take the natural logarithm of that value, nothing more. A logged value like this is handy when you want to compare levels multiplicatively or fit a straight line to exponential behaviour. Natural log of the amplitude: 2.44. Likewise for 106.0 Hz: 2.45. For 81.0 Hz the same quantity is 2.46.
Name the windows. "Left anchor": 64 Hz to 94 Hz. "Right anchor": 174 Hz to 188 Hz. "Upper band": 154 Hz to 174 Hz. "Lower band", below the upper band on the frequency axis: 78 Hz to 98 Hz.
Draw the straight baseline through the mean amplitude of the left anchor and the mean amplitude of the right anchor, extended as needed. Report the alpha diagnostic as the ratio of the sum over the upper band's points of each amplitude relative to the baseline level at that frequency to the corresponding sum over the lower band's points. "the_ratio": 0.67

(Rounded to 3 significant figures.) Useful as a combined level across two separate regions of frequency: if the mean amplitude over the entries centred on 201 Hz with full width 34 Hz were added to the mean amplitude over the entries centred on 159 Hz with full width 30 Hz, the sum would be 19.6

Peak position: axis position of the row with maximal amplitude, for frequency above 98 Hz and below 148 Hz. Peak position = 121.0 Hz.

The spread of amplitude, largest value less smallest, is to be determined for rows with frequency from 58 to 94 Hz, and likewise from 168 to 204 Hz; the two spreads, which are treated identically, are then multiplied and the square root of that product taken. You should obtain 1.3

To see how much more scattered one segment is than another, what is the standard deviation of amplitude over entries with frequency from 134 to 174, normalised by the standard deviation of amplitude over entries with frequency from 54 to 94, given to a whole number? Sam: 10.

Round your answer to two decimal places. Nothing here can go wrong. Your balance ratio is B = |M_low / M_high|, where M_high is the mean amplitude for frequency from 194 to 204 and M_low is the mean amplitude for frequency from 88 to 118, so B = 0.99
